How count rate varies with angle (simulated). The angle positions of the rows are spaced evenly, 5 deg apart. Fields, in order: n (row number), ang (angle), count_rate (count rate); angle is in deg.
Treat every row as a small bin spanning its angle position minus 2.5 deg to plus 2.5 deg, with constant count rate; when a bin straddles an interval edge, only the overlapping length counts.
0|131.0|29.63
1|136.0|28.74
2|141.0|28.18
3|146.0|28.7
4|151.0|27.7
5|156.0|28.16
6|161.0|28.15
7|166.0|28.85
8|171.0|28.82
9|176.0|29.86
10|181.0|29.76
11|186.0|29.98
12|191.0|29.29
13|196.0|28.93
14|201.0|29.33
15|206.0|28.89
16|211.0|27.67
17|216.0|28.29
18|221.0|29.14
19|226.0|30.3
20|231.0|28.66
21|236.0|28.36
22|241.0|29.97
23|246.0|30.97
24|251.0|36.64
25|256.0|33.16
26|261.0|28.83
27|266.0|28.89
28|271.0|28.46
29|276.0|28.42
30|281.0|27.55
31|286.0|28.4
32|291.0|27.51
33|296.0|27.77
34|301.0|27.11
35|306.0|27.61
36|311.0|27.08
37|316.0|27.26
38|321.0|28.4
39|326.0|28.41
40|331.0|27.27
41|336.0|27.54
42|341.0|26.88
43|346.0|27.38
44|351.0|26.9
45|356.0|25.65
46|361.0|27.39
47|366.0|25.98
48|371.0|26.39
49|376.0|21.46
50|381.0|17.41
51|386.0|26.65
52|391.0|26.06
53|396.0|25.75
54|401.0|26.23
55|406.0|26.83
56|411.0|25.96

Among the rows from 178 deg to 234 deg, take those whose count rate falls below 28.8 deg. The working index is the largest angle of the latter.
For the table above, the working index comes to 231.0 deg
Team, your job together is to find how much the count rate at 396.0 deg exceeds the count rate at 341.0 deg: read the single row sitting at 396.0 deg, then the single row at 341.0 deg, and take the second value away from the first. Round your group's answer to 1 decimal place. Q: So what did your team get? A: -1.1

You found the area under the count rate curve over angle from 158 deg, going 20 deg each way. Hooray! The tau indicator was 1142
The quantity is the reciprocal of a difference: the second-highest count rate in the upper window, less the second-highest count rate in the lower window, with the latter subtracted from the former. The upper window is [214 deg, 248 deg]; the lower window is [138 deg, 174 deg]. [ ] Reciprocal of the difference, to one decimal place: 0.7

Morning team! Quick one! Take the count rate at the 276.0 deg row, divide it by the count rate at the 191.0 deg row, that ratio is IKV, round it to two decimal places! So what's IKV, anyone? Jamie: 0.97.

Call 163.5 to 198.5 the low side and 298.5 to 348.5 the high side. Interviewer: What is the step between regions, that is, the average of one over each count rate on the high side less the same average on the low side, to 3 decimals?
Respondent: 0.002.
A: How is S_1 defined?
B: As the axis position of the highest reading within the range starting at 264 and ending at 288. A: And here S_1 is 266.0 deg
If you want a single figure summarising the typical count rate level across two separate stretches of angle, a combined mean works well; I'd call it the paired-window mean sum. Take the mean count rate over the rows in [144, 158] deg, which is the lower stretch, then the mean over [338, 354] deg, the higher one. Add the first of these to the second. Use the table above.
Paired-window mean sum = 55.2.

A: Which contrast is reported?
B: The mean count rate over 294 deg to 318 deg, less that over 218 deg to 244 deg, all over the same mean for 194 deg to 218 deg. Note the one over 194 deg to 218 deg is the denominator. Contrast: -0.07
